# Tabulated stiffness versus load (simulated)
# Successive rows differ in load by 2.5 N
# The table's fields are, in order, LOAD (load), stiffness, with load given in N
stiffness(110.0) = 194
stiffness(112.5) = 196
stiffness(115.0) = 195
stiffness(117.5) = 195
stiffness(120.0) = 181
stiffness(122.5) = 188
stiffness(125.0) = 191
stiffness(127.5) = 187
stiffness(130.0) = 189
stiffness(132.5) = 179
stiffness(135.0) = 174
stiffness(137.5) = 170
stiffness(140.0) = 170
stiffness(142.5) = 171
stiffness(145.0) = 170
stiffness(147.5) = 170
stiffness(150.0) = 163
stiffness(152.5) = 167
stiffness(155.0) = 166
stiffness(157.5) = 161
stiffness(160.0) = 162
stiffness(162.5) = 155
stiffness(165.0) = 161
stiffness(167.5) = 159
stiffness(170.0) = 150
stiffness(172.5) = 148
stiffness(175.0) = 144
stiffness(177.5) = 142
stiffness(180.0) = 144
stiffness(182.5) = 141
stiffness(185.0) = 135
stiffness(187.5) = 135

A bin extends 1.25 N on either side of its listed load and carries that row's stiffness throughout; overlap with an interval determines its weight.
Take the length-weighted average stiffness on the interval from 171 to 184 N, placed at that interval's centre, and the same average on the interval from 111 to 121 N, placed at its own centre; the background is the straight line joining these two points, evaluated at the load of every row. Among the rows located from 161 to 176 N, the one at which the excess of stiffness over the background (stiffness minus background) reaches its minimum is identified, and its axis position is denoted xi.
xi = 175.0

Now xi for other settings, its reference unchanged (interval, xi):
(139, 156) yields 140.0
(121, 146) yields 137.5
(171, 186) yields 185.0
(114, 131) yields 120.0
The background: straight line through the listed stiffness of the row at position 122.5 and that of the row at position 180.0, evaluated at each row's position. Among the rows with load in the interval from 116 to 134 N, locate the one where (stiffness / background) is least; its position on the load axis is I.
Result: 120.0 N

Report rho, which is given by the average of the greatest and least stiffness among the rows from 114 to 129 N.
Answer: 188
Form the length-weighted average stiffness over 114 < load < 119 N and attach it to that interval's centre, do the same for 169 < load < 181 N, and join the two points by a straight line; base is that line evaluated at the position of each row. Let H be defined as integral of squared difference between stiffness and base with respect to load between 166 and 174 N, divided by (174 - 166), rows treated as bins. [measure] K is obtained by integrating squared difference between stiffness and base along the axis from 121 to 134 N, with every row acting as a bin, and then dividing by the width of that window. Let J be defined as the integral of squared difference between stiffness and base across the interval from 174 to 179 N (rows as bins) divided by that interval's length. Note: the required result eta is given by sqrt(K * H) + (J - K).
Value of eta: 4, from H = 18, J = 2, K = 14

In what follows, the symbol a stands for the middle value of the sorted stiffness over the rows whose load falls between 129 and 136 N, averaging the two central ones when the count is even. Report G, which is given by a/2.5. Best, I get 71.6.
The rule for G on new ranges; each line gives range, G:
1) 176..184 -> 56.8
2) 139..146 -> 68.0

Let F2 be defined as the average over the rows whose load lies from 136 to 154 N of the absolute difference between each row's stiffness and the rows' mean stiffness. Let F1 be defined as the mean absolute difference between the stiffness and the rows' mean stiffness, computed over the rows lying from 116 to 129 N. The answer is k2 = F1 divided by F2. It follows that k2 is 1.73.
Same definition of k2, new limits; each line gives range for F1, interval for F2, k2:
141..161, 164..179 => 0.52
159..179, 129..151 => 1.28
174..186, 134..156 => 1.05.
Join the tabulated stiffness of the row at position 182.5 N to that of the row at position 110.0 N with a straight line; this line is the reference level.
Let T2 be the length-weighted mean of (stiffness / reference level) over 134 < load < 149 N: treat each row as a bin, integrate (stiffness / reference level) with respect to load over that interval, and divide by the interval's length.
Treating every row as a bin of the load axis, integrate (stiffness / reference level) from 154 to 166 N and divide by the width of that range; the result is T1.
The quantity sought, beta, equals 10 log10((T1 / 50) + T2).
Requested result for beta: 0.08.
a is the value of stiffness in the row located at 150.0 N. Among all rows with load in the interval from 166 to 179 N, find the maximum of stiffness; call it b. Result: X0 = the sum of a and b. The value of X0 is 322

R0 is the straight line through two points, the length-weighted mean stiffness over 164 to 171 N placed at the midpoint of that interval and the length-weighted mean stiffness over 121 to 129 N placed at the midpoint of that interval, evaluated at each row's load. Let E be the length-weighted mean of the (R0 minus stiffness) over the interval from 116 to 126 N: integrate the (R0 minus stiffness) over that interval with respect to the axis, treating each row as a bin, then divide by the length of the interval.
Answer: 2.6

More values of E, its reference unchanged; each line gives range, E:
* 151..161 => 1.3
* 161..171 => 1.3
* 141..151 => 4.1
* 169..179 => 6.1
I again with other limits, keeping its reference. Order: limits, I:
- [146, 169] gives 150.0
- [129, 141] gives 137.5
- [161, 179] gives 177.5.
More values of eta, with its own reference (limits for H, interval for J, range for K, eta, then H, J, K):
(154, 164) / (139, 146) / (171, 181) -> 10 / 9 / 8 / 3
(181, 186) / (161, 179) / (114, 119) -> 14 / 4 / 15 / 7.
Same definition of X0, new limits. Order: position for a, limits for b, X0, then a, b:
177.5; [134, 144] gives 316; 142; 174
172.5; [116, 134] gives 343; 148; 195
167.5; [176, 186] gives 303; 159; 144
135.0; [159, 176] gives 336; 174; 162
